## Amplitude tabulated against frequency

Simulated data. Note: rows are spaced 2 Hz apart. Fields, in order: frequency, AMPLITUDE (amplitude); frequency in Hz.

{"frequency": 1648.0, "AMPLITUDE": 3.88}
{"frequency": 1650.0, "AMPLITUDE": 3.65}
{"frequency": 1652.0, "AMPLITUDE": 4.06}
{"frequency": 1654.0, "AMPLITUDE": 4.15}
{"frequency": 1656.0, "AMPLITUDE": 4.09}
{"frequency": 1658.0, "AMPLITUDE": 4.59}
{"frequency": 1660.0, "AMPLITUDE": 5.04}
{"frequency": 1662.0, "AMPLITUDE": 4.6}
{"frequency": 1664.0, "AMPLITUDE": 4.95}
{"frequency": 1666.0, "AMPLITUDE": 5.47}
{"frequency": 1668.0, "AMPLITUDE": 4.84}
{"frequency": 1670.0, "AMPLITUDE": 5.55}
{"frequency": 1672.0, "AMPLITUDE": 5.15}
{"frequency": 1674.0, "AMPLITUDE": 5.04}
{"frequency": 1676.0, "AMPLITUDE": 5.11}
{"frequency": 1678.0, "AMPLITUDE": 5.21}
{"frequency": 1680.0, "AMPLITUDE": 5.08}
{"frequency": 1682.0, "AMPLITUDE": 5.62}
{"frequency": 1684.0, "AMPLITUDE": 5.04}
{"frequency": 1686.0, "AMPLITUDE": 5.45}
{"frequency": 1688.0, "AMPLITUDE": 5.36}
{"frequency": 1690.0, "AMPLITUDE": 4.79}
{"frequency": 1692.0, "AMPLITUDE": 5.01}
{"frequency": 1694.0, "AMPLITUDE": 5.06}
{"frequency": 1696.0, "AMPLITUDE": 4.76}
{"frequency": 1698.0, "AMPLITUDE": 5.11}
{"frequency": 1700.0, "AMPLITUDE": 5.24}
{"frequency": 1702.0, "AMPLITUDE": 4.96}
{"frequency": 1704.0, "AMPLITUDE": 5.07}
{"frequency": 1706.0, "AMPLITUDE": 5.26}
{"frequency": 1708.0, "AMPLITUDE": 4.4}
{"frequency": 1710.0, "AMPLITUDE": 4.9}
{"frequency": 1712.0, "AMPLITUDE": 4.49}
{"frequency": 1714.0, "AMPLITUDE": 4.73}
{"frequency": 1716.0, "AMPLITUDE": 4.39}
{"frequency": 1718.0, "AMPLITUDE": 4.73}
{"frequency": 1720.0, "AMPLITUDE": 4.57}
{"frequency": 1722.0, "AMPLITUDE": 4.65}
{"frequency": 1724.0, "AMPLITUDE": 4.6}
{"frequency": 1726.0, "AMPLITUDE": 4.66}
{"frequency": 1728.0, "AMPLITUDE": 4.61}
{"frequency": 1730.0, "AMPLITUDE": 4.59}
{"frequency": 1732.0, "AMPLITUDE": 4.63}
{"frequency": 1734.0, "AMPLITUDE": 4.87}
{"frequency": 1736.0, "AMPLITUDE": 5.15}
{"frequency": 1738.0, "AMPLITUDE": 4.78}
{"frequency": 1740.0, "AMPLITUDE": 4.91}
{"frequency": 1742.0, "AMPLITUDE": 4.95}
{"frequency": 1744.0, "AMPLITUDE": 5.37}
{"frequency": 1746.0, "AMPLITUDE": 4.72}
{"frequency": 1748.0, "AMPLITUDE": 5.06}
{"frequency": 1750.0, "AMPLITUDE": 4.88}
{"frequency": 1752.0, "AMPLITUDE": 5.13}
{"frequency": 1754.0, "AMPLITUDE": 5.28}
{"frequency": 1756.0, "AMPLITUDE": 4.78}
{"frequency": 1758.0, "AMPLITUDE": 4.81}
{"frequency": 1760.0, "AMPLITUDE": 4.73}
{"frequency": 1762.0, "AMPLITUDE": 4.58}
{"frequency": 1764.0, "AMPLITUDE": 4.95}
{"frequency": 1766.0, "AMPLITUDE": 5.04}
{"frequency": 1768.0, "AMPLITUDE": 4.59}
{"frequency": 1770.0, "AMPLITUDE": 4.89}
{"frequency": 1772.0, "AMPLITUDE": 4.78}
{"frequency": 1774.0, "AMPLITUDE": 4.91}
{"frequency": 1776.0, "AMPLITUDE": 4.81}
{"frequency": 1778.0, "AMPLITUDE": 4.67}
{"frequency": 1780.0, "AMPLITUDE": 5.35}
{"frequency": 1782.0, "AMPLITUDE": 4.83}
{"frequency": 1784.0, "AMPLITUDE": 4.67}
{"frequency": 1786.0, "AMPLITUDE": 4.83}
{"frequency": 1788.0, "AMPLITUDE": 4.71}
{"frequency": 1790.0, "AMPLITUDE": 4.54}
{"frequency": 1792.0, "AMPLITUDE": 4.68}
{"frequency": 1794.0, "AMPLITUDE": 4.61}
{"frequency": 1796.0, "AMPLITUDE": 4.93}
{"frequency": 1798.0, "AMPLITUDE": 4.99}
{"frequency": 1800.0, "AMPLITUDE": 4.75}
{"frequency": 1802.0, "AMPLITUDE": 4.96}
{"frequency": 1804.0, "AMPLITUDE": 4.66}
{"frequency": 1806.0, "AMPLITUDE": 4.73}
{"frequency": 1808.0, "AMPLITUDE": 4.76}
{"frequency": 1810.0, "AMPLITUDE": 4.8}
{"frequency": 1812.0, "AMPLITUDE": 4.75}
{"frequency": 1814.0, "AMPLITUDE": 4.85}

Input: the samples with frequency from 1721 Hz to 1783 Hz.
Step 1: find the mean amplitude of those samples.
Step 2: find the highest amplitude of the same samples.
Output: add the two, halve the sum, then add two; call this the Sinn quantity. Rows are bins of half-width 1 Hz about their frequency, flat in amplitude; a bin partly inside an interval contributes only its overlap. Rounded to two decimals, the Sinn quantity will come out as 7.11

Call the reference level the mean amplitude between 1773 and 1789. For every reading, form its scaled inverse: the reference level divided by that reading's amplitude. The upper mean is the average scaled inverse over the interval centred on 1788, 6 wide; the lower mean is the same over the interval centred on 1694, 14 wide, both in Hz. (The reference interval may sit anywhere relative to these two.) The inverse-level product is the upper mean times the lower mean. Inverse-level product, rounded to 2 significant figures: 0.99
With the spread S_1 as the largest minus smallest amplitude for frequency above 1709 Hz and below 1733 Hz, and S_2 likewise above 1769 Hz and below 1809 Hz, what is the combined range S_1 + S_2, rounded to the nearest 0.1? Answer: 1.3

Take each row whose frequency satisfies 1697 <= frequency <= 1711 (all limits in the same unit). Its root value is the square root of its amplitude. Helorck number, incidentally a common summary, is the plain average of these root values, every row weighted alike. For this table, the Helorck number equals 2.23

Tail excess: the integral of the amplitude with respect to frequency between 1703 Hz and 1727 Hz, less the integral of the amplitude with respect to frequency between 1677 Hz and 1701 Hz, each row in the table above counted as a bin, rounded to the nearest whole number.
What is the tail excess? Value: -11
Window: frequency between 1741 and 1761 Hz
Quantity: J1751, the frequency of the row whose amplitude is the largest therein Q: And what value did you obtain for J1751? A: 1744.0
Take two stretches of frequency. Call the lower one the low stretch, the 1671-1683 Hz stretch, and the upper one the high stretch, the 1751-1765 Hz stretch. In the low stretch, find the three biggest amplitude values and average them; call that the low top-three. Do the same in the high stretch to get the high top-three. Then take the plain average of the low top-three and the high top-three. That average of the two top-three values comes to 5.22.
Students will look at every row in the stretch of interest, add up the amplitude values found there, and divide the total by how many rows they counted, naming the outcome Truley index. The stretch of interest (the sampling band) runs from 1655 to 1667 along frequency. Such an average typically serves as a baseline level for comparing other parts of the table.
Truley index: 4.79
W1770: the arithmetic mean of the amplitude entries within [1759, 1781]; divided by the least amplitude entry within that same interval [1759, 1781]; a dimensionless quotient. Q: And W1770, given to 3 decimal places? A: 1.058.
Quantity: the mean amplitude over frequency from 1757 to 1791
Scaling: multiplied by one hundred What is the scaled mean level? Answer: 481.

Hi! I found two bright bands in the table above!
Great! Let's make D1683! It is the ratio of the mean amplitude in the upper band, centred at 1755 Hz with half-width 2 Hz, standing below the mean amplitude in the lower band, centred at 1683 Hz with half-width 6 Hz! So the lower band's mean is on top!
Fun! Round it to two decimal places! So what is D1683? 1.05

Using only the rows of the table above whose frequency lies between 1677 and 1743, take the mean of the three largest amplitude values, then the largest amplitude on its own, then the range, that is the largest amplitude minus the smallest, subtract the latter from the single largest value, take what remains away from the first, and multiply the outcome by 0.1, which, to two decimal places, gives 0.11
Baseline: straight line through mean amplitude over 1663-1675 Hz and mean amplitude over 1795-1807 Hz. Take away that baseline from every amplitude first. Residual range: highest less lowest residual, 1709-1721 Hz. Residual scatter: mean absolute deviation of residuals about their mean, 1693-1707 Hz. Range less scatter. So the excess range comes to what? 0.4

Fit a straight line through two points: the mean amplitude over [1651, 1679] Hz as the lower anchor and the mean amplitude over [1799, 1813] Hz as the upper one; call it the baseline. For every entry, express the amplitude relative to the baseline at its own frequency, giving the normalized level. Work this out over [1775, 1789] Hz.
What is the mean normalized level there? 1.01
